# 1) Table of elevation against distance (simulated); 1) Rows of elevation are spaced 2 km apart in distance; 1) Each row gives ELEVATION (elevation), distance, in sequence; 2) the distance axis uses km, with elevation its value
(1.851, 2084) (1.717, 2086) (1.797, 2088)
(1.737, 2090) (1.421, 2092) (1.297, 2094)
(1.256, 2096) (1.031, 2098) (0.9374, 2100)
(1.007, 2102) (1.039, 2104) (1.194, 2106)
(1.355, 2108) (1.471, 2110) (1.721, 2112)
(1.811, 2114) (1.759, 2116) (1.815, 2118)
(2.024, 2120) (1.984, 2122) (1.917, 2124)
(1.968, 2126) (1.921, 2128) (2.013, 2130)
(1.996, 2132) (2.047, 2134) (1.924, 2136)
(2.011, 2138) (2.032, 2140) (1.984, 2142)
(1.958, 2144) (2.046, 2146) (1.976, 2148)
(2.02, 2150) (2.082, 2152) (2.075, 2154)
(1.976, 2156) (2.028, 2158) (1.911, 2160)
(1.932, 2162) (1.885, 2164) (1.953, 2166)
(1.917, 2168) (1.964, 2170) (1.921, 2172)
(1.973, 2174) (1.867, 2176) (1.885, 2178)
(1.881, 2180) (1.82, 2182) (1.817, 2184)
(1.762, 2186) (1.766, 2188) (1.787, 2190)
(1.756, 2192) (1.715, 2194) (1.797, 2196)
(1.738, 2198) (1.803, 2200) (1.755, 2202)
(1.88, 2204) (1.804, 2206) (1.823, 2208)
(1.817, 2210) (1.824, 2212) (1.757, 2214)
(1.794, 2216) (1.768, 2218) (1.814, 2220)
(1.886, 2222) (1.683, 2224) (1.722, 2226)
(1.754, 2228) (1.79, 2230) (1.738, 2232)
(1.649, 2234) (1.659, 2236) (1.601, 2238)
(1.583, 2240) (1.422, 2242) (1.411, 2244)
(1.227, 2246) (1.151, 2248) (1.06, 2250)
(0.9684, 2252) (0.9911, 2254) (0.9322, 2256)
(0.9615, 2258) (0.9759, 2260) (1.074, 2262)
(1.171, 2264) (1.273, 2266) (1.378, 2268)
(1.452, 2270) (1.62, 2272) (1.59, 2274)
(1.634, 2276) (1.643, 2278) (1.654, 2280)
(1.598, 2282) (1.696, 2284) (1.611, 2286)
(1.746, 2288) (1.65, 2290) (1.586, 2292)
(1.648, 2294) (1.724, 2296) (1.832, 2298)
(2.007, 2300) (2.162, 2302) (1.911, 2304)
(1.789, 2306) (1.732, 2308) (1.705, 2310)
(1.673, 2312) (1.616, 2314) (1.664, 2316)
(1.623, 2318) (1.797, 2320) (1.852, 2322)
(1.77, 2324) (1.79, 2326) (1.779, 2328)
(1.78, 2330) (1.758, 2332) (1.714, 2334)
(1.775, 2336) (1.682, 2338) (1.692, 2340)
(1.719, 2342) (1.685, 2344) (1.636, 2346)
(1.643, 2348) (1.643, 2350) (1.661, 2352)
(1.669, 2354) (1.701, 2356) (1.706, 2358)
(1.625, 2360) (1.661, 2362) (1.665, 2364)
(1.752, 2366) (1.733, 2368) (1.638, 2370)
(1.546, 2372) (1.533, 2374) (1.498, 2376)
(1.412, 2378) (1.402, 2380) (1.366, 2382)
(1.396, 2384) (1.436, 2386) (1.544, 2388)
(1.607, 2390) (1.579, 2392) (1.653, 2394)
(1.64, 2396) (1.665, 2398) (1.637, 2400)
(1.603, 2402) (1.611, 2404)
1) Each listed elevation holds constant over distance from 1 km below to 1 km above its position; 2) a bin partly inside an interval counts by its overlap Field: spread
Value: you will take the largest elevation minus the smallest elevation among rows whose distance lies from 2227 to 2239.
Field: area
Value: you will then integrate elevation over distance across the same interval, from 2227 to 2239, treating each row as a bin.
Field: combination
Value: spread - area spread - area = -20.2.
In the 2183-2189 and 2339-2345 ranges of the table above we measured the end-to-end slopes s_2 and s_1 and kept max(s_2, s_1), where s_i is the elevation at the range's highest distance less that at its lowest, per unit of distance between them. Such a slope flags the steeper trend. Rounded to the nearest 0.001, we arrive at -0.002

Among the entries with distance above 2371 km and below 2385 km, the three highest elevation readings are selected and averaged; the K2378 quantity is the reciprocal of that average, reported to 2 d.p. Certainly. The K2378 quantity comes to 0.66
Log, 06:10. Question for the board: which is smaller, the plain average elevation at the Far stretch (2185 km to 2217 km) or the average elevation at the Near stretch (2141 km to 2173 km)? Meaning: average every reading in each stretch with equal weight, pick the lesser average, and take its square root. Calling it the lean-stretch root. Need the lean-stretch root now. 1.34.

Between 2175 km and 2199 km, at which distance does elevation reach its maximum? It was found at 2178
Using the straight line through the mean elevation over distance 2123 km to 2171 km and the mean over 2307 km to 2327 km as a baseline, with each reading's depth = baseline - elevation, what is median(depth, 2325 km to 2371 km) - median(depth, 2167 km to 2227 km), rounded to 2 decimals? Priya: -0.11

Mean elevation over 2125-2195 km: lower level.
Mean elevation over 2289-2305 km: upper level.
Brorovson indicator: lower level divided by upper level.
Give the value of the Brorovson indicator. 1.06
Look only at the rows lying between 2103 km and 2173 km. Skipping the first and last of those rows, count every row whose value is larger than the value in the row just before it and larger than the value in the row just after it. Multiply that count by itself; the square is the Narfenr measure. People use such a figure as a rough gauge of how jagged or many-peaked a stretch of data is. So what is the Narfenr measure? 144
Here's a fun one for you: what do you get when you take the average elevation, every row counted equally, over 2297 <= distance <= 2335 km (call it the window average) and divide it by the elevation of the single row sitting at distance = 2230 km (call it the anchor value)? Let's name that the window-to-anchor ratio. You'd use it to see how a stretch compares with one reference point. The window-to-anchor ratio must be 1.00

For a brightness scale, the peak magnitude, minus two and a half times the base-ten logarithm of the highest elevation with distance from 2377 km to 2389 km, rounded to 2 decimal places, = -0.47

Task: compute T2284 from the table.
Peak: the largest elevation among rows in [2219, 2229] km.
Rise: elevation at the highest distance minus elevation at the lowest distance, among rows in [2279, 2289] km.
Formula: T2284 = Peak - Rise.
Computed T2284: 1.79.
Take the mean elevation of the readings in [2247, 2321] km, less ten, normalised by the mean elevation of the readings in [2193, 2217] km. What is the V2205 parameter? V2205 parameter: -4.7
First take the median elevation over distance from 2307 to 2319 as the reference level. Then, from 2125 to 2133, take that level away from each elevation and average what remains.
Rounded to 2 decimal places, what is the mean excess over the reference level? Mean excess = 0.31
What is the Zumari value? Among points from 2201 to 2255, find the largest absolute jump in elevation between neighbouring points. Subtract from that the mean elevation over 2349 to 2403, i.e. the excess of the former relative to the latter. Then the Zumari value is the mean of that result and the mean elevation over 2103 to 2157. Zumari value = 0.23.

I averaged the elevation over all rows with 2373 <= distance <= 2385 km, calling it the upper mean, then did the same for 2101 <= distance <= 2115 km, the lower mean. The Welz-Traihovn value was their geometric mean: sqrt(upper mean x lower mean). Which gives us 1.40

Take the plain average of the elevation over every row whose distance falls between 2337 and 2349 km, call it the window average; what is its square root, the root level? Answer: 1.29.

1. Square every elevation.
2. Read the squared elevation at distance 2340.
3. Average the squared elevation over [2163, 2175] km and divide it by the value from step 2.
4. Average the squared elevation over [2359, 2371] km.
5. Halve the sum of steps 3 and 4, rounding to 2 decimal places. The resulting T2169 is 2.07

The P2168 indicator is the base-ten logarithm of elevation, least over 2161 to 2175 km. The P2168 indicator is 0.28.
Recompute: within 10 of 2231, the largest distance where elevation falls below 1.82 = 2240 km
